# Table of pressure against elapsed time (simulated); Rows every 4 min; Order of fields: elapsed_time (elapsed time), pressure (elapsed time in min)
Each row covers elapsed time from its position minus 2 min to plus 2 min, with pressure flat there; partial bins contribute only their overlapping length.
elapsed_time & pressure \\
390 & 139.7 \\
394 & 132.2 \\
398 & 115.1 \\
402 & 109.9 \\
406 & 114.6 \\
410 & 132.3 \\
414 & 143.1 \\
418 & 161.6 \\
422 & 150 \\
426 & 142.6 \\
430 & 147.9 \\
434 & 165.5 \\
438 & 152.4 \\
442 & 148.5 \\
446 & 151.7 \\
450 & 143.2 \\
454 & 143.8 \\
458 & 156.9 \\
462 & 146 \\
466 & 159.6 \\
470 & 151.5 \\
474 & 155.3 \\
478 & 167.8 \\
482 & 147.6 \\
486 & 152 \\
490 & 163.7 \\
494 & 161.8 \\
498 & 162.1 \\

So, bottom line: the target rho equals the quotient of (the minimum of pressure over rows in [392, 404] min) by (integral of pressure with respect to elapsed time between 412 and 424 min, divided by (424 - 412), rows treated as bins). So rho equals 0.73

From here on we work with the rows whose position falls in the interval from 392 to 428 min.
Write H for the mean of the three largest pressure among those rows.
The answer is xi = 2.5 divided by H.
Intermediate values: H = 152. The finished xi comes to 0.0165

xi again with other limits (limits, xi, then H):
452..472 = 0.0160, 156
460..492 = 0.0153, 164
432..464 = 0.0158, 158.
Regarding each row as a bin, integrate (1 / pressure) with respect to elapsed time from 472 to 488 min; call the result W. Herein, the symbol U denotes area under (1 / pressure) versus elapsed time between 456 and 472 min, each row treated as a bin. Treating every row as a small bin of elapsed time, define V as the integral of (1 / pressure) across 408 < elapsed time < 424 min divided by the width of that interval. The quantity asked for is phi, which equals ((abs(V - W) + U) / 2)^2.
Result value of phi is 0.0101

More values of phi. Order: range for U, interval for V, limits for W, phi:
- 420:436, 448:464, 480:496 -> 0.0102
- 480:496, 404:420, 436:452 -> 0.0103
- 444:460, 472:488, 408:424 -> 0.0111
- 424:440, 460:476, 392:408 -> 0.0138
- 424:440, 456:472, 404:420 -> 0.0118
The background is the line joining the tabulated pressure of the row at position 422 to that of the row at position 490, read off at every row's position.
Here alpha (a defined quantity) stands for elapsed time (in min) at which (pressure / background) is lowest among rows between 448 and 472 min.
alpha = 454 min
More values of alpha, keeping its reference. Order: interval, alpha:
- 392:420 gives 402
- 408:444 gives 410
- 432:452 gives 450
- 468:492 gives 482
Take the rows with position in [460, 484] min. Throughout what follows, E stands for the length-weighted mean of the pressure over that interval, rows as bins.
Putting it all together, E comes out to 155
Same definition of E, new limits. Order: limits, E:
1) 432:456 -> 151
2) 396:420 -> 129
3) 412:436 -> 152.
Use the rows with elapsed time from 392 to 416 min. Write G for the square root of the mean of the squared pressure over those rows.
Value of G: 125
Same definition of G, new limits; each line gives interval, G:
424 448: 152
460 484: 155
